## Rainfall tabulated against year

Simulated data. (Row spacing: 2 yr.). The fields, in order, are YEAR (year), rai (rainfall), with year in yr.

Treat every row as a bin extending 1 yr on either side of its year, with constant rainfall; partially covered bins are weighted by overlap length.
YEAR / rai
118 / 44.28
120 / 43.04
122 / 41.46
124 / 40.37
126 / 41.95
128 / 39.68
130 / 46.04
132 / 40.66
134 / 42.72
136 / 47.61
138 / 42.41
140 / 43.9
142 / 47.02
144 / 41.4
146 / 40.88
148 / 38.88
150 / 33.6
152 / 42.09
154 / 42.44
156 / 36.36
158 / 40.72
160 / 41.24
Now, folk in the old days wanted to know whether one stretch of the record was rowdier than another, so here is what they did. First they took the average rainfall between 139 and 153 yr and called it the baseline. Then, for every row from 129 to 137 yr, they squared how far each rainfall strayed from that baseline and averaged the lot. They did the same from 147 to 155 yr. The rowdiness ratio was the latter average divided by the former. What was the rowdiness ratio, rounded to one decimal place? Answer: 0.9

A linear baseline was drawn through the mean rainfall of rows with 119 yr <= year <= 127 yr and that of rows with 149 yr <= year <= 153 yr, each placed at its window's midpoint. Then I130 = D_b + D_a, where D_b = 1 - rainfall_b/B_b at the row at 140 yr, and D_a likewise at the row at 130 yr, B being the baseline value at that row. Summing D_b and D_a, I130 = -0.25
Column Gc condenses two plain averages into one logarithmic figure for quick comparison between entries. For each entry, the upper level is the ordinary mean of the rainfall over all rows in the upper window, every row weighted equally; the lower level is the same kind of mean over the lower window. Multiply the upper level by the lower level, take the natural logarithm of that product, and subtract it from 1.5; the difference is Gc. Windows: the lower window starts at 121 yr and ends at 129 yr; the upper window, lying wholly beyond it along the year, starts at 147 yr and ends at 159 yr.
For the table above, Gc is -5.87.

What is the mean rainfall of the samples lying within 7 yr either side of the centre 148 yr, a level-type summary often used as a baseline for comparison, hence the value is 40.9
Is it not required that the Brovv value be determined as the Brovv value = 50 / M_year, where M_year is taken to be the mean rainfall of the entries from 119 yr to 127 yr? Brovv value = 1.20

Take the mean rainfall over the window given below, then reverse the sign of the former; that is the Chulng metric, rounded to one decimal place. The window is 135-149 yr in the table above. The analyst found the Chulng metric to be -43.2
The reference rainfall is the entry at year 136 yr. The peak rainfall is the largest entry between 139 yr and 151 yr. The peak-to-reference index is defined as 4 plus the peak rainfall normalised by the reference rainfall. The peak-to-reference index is 4.99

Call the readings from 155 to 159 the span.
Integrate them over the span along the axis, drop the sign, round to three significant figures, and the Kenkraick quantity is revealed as 154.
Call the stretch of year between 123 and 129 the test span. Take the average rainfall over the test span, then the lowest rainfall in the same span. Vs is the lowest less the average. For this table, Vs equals -1.0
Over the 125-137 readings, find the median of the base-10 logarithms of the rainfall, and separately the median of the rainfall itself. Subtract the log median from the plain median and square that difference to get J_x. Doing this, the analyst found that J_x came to 1657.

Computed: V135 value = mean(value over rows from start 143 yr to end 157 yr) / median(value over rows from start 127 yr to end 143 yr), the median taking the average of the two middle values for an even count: 0.91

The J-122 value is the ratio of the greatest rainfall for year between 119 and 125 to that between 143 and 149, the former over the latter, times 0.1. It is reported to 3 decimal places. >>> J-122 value 0.104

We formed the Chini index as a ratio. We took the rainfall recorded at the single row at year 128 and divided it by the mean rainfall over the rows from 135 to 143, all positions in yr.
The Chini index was 0.88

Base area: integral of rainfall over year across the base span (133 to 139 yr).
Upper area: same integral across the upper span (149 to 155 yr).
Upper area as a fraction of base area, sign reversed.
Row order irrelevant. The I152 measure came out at -0.89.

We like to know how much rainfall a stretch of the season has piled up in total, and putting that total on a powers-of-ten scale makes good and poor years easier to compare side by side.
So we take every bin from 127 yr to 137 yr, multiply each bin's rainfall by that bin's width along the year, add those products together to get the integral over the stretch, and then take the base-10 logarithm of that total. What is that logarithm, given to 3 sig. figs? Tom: 2.64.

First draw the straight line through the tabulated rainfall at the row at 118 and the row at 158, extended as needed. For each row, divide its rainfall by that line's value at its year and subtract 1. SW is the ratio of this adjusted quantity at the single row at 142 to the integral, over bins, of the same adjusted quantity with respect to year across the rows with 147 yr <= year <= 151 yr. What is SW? -0.23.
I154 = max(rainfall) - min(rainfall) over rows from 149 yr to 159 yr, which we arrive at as 8.8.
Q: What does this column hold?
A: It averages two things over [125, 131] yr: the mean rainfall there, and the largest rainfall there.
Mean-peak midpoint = 44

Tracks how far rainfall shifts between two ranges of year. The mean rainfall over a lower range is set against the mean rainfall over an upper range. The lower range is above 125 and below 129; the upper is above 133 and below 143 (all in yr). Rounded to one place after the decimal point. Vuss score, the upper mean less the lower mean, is 3.9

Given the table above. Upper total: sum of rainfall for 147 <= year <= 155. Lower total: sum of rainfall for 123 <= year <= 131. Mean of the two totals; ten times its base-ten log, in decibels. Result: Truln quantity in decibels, 22.1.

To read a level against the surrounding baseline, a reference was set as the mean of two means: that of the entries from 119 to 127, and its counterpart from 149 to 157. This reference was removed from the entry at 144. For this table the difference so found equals 1.2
